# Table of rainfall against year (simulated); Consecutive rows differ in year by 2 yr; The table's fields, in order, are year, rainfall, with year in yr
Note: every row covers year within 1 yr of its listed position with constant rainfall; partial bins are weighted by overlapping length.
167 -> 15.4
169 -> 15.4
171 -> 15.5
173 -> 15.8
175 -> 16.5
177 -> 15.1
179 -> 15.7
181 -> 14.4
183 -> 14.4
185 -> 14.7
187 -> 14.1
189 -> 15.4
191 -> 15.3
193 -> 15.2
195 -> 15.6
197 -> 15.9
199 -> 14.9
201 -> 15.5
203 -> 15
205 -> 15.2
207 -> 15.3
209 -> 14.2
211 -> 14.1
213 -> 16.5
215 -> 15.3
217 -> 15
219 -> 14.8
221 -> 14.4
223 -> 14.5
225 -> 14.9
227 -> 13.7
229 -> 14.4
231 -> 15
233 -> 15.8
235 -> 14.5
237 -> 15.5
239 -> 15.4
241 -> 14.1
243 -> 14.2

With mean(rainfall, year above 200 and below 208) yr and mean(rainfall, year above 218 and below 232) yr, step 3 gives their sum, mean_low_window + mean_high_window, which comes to 29.78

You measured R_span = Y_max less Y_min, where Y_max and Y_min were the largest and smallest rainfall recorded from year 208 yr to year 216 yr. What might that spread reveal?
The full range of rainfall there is 2.4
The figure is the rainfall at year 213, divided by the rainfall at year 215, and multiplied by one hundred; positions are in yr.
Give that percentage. 108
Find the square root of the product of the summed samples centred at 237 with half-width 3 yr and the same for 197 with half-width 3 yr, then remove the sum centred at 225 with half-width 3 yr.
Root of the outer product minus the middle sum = 2.8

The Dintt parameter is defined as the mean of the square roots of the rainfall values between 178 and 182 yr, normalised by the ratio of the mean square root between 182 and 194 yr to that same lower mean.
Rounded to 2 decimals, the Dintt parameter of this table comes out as 3.90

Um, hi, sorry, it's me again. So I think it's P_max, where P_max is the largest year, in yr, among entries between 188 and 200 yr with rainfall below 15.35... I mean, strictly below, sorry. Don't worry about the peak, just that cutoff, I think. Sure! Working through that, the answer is 199 yr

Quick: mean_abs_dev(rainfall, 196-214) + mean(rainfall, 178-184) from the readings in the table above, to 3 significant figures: 15.4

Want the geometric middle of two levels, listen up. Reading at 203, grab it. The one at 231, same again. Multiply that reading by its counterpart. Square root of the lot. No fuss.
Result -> 15.0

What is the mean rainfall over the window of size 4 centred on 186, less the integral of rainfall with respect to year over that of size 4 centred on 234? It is -46.2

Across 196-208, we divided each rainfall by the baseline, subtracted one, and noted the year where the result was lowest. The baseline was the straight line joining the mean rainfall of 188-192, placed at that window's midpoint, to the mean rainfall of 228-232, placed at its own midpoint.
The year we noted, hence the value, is 199 yr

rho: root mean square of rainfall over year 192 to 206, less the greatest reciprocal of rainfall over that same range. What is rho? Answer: 15.3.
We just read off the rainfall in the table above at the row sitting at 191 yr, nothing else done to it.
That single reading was 15.3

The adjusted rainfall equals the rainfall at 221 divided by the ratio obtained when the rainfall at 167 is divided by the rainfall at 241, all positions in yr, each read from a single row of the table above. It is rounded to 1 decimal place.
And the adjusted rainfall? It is 13.2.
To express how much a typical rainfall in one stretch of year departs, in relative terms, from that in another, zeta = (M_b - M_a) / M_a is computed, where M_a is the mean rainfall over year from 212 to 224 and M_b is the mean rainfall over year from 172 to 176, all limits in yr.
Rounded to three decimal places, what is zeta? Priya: 0.071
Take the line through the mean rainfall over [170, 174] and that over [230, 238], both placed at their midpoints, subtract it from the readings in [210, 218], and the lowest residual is -1.3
